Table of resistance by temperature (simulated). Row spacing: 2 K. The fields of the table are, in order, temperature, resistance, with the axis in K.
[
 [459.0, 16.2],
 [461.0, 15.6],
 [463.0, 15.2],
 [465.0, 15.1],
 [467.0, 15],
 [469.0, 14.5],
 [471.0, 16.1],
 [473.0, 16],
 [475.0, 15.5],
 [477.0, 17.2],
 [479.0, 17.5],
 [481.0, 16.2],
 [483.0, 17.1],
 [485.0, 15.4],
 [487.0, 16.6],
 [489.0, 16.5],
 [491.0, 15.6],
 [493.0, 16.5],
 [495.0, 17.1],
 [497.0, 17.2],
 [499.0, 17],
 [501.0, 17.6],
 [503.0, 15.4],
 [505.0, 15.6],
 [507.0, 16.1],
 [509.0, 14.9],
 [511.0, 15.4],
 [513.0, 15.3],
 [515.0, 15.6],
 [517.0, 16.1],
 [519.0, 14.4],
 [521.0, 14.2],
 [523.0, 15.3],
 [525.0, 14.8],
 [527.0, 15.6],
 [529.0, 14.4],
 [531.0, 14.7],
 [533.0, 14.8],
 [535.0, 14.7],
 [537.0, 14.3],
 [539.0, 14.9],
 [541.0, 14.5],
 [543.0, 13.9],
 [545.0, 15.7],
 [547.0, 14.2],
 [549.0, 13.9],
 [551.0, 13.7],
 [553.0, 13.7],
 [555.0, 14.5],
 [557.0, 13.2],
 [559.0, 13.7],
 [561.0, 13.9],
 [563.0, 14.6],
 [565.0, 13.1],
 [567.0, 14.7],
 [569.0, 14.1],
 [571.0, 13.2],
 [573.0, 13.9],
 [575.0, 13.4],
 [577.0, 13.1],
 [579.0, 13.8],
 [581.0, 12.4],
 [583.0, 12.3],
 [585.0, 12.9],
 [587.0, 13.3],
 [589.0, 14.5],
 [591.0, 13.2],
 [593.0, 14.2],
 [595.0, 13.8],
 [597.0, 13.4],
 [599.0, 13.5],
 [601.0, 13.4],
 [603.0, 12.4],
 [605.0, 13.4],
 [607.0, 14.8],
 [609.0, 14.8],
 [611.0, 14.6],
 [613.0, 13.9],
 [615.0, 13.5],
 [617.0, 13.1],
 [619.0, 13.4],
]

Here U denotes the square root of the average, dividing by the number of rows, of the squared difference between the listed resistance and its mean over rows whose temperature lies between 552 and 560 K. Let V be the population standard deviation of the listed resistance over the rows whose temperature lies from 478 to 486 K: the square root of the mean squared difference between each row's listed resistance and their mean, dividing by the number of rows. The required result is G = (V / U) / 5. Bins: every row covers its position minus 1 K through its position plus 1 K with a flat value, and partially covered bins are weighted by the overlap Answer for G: 0.35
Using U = 0.47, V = 0.81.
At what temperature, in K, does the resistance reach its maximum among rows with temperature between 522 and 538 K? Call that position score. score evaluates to 527.0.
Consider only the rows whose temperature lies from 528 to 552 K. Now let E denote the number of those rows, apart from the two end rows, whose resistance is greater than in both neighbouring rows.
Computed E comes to 3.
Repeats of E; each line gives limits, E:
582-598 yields 2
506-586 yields 12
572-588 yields 1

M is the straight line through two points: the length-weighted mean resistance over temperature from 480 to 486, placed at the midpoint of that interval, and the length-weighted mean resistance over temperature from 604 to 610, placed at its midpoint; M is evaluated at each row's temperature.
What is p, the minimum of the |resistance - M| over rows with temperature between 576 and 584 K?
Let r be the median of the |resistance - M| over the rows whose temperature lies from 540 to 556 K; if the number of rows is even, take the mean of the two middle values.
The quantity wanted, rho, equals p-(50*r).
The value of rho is -58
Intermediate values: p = 0.96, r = 1.19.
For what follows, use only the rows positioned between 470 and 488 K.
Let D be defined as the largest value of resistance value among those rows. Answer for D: 17.5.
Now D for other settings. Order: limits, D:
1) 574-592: 14.5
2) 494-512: 17.6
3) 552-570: 14.7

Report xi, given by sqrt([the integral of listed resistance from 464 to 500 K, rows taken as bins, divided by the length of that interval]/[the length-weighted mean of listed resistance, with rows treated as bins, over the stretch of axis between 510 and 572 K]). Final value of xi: 1.06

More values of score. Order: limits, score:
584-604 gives 589.0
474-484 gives 479.0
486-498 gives 497.0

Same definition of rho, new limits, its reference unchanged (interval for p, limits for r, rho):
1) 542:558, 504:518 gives -19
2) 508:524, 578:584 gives -116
